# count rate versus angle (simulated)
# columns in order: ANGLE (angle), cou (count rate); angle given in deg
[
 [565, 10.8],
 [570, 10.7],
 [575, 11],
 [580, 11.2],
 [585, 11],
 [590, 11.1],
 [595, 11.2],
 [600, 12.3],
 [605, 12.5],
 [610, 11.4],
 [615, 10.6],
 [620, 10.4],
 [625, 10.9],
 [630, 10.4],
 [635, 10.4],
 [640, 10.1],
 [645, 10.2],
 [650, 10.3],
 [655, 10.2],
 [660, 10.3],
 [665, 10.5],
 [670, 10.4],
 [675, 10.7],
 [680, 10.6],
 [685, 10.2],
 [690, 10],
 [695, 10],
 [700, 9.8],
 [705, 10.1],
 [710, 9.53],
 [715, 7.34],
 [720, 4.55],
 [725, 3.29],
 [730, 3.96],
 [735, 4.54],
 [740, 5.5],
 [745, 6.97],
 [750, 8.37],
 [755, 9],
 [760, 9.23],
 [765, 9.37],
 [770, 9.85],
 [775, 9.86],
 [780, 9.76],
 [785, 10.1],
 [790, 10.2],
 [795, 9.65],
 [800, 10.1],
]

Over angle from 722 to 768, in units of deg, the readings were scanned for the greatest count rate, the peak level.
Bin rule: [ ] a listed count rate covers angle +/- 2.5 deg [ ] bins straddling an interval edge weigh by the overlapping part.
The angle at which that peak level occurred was 765 deg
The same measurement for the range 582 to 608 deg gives 605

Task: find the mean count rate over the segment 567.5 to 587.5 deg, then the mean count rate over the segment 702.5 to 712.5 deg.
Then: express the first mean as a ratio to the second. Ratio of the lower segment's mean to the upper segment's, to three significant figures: 1.12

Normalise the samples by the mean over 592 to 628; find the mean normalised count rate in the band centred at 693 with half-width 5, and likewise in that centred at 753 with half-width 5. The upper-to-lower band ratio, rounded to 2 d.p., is 0.87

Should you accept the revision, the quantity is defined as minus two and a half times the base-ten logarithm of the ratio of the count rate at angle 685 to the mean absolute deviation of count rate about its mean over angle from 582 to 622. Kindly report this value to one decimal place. -3.1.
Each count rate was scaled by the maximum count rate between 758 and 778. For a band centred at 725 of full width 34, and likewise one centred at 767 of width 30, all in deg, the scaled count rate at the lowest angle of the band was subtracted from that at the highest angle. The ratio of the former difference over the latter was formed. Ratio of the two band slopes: -5.3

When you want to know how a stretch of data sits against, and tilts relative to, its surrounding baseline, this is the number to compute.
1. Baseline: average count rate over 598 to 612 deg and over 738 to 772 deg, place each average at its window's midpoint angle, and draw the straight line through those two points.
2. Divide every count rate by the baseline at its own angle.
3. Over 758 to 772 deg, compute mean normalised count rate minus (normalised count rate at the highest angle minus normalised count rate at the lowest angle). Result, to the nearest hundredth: 1.06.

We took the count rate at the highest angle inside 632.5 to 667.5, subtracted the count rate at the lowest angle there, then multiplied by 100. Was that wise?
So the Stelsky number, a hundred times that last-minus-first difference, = 10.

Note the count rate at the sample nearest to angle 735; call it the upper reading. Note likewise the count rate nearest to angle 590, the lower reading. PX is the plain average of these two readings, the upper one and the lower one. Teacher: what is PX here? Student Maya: 7.8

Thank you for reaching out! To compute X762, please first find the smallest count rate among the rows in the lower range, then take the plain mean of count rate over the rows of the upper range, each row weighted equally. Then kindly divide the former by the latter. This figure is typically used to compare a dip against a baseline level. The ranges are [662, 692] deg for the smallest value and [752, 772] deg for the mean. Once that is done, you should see 1.07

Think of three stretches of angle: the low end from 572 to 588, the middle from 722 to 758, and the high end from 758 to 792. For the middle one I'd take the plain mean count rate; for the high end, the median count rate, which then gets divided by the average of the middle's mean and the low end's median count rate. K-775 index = 1.2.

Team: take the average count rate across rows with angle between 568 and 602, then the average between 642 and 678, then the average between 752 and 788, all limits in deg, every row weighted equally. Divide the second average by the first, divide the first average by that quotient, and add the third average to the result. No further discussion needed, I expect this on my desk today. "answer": 21.7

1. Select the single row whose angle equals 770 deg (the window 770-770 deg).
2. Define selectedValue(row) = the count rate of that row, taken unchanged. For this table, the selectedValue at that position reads 9.85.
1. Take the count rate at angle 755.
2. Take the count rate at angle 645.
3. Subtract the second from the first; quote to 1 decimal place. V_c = -1.2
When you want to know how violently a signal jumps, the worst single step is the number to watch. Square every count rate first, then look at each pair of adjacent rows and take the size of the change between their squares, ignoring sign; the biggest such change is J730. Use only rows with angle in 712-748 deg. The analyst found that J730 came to 33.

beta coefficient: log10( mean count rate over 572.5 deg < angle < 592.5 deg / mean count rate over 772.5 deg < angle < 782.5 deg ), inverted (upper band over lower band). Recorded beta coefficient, -0.053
